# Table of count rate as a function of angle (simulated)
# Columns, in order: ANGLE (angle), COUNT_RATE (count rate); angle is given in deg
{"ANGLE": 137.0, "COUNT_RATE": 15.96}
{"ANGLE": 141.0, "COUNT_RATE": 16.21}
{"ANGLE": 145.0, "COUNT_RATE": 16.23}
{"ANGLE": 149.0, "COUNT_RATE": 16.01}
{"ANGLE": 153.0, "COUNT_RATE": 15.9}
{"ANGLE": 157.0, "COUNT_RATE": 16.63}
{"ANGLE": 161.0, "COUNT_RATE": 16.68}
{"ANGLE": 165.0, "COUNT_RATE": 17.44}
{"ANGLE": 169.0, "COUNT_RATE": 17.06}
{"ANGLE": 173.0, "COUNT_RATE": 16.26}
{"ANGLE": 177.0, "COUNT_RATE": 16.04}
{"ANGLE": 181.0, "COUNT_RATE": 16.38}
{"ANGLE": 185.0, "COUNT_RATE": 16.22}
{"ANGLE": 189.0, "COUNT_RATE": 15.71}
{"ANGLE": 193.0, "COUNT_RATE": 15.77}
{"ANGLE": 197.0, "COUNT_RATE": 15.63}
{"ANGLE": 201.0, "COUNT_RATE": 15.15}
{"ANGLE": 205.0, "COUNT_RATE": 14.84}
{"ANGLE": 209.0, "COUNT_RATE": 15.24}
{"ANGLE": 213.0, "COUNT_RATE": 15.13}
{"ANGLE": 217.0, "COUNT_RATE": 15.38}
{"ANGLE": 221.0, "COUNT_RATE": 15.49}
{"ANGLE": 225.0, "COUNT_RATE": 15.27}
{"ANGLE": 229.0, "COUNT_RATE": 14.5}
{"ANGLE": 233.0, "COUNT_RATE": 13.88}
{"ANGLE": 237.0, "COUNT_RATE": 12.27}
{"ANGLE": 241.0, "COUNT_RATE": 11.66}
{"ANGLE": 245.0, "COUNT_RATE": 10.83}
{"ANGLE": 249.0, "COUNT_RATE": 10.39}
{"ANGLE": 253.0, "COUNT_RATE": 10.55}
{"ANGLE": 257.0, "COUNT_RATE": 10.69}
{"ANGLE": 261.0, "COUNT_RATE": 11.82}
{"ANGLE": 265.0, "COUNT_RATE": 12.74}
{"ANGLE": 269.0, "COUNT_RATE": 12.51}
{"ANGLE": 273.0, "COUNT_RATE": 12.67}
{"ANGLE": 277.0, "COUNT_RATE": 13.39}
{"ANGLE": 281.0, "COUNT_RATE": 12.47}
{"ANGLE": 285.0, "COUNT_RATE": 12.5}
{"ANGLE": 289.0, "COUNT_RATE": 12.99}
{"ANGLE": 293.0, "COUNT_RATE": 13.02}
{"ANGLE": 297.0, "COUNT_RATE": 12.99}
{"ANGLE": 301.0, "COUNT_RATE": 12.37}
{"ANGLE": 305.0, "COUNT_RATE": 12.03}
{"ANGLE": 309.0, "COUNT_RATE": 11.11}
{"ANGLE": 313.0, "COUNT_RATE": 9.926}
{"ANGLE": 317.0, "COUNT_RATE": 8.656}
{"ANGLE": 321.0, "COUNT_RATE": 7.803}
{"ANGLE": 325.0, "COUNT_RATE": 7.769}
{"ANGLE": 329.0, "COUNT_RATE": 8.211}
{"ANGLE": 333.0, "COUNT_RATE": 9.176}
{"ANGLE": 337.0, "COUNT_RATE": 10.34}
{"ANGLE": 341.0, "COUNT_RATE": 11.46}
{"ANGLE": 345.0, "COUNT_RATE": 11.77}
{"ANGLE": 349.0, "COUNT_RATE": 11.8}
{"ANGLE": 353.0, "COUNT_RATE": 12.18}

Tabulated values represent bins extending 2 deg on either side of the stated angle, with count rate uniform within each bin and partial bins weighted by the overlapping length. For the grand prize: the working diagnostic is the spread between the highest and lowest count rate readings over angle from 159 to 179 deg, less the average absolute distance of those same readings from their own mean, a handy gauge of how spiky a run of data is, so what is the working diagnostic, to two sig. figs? 0.96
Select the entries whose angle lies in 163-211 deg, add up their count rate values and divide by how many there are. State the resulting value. 16.0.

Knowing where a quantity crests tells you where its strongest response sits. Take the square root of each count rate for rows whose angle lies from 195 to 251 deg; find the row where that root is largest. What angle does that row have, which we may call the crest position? 197.0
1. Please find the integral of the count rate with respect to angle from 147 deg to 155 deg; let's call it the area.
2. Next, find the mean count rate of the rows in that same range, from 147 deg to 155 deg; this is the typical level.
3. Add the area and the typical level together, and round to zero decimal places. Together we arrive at 144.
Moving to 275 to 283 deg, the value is 116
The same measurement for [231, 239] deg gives 118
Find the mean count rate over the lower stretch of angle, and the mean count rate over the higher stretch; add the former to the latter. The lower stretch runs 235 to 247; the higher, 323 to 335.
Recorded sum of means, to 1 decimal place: 20.0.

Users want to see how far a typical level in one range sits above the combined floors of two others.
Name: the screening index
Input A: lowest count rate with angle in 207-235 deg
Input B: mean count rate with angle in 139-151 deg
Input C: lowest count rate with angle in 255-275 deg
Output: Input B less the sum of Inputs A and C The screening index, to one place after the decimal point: -8.4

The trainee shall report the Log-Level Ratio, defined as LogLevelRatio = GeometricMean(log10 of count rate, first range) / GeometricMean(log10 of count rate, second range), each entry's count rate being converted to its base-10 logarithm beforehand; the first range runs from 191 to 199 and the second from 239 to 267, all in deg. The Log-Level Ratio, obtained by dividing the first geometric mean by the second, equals 1.14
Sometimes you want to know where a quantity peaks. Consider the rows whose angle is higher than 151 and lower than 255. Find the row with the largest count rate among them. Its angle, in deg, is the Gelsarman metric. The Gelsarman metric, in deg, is 165.0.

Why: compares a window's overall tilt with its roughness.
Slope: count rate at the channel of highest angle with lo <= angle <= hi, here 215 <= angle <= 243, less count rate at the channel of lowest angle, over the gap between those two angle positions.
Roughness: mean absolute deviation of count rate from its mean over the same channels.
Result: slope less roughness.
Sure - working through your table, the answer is -1.4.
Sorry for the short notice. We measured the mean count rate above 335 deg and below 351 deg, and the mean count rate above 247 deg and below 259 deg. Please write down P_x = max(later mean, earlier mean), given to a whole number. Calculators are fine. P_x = 11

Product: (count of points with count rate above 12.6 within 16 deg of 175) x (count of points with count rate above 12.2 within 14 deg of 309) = 16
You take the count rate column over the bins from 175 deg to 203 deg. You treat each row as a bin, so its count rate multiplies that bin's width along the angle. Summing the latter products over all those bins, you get 444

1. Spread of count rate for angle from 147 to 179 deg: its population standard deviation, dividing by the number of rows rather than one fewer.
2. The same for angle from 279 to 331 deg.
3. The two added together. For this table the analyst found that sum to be 2.56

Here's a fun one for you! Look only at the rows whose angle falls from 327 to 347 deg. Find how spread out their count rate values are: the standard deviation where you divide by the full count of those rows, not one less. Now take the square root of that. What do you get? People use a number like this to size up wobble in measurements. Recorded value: 1.16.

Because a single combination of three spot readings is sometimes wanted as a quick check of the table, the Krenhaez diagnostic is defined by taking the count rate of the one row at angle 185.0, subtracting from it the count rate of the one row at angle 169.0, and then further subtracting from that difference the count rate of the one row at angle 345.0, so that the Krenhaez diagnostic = -12.6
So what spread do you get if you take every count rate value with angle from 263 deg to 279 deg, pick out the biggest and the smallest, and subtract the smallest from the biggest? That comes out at 0.88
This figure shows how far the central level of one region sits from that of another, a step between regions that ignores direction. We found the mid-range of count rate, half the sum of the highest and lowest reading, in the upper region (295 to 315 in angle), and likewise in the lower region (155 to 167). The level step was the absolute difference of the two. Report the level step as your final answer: 6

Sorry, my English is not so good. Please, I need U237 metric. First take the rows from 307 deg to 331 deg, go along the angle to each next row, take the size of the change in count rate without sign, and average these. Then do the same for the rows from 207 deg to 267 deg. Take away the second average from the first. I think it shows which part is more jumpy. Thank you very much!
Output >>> 0.19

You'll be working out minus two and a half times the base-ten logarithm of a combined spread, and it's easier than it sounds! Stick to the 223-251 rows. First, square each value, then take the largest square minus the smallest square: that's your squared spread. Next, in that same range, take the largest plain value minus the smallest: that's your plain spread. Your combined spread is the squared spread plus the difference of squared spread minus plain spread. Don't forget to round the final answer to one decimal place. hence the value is -6.0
